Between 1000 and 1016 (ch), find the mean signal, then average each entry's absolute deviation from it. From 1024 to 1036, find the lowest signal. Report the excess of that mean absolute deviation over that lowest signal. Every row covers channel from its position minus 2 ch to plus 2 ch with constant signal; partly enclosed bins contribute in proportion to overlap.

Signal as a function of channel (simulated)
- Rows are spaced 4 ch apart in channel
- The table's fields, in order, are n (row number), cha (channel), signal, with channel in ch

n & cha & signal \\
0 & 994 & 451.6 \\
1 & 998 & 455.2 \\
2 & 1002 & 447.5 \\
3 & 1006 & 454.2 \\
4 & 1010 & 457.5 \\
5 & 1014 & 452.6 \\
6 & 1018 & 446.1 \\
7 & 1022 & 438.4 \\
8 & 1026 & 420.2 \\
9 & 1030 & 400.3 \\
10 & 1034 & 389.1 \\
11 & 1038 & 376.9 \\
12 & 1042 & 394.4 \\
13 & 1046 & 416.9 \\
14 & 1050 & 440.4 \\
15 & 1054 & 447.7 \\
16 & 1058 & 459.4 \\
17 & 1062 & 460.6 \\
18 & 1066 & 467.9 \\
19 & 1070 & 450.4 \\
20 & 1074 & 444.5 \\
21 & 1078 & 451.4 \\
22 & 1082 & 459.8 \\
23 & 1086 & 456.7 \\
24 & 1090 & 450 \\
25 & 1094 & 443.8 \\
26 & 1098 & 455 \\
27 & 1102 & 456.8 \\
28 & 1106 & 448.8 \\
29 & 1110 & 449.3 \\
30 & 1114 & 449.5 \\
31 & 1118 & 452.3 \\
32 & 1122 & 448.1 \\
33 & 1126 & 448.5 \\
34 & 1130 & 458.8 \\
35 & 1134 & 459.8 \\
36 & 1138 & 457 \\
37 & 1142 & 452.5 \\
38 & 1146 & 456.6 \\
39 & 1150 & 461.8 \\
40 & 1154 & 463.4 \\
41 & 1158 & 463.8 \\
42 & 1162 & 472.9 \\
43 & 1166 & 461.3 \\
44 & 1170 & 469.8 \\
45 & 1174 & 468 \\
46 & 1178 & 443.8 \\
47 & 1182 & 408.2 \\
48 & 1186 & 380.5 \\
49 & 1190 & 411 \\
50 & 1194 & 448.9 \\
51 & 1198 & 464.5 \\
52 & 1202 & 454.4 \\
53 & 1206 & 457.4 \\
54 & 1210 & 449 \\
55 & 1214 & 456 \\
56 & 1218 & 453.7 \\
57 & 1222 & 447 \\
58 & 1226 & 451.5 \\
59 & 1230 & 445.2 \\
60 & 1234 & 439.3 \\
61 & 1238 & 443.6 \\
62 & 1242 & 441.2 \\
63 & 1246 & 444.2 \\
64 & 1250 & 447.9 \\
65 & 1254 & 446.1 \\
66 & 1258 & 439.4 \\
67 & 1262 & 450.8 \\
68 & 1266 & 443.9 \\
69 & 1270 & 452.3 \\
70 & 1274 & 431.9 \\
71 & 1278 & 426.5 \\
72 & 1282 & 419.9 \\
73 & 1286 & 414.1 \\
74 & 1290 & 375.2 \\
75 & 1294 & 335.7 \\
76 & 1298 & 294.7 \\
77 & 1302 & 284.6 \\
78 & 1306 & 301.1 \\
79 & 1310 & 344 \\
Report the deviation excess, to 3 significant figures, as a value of -386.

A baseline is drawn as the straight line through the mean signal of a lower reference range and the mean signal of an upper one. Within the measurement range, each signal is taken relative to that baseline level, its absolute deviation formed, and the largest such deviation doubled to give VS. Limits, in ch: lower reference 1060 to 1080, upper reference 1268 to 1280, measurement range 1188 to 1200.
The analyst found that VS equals 67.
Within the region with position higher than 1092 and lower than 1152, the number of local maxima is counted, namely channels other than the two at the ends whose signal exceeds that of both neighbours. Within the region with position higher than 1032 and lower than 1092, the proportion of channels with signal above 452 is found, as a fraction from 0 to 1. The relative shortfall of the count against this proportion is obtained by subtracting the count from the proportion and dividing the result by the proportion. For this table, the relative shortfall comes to -8.0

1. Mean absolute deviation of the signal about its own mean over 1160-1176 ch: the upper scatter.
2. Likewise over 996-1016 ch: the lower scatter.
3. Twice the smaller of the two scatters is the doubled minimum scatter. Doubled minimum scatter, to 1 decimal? 5.4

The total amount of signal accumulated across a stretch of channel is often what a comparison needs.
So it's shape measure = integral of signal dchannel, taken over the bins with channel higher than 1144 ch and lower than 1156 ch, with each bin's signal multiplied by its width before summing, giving 5527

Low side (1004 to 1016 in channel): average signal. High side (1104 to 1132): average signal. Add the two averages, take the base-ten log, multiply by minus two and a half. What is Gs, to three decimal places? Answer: -7.392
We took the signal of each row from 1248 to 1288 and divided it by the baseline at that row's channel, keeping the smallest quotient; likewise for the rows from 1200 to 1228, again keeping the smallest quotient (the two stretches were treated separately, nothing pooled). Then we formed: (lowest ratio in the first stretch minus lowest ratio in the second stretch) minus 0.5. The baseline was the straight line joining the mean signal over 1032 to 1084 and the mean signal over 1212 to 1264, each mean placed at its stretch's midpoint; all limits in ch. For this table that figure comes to -0.58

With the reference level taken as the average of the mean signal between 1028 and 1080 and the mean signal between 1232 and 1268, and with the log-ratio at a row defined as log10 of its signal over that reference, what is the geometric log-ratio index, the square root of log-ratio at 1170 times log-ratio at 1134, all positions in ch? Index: 0.0259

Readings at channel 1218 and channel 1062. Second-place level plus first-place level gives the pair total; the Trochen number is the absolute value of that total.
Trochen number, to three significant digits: 914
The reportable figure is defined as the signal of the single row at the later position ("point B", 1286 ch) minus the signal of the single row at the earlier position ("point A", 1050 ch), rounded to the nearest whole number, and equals -26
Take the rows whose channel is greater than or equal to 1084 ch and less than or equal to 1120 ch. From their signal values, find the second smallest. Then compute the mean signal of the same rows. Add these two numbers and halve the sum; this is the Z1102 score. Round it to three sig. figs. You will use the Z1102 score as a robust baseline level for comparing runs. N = 450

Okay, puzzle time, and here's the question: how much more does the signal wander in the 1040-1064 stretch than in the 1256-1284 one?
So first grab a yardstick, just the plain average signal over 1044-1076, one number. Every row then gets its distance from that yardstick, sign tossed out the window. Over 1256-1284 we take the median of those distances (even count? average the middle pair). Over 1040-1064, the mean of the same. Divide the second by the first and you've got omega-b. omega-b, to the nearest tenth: 2.2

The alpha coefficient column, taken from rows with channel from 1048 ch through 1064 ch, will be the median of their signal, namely 454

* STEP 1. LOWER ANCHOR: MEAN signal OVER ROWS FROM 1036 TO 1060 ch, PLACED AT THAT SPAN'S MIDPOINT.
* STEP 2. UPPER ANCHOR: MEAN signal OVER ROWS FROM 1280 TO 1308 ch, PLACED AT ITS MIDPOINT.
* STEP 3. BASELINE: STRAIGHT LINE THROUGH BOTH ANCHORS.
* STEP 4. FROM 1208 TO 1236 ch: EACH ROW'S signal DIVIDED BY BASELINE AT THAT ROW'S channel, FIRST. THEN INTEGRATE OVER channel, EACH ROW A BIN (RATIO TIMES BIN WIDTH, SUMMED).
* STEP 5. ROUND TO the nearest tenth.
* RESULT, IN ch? 34.1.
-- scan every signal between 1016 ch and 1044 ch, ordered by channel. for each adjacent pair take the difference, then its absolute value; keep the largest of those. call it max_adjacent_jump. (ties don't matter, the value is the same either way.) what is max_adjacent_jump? 20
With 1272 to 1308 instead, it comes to 41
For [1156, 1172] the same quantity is 12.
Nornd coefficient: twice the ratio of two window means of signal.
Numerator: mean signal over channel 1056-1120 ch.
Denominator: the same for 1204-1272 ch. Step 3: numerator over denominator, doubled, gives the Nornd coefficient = 2.03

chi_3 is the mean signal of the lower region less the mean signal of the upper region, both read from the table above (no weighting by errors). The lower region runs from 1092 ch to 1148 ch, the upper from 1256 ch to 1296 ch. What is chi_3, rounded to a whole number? 34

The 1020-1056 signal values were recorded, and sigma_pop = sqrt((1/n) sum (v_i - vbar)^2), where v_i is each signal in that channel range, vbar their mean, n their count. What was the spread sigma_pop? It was 24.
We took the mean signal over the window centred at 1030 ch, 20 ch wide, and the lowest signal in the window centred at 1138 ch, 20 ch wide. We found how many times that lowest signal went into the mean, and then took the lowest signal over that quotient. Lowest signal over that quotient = 506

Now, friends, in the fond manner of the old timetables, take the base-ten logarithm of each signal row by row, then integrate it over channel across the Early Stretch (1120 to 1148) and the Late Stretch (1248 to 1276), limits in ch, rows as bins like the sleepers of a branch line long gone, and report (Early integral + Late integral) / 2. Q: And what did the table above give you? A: 74.3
